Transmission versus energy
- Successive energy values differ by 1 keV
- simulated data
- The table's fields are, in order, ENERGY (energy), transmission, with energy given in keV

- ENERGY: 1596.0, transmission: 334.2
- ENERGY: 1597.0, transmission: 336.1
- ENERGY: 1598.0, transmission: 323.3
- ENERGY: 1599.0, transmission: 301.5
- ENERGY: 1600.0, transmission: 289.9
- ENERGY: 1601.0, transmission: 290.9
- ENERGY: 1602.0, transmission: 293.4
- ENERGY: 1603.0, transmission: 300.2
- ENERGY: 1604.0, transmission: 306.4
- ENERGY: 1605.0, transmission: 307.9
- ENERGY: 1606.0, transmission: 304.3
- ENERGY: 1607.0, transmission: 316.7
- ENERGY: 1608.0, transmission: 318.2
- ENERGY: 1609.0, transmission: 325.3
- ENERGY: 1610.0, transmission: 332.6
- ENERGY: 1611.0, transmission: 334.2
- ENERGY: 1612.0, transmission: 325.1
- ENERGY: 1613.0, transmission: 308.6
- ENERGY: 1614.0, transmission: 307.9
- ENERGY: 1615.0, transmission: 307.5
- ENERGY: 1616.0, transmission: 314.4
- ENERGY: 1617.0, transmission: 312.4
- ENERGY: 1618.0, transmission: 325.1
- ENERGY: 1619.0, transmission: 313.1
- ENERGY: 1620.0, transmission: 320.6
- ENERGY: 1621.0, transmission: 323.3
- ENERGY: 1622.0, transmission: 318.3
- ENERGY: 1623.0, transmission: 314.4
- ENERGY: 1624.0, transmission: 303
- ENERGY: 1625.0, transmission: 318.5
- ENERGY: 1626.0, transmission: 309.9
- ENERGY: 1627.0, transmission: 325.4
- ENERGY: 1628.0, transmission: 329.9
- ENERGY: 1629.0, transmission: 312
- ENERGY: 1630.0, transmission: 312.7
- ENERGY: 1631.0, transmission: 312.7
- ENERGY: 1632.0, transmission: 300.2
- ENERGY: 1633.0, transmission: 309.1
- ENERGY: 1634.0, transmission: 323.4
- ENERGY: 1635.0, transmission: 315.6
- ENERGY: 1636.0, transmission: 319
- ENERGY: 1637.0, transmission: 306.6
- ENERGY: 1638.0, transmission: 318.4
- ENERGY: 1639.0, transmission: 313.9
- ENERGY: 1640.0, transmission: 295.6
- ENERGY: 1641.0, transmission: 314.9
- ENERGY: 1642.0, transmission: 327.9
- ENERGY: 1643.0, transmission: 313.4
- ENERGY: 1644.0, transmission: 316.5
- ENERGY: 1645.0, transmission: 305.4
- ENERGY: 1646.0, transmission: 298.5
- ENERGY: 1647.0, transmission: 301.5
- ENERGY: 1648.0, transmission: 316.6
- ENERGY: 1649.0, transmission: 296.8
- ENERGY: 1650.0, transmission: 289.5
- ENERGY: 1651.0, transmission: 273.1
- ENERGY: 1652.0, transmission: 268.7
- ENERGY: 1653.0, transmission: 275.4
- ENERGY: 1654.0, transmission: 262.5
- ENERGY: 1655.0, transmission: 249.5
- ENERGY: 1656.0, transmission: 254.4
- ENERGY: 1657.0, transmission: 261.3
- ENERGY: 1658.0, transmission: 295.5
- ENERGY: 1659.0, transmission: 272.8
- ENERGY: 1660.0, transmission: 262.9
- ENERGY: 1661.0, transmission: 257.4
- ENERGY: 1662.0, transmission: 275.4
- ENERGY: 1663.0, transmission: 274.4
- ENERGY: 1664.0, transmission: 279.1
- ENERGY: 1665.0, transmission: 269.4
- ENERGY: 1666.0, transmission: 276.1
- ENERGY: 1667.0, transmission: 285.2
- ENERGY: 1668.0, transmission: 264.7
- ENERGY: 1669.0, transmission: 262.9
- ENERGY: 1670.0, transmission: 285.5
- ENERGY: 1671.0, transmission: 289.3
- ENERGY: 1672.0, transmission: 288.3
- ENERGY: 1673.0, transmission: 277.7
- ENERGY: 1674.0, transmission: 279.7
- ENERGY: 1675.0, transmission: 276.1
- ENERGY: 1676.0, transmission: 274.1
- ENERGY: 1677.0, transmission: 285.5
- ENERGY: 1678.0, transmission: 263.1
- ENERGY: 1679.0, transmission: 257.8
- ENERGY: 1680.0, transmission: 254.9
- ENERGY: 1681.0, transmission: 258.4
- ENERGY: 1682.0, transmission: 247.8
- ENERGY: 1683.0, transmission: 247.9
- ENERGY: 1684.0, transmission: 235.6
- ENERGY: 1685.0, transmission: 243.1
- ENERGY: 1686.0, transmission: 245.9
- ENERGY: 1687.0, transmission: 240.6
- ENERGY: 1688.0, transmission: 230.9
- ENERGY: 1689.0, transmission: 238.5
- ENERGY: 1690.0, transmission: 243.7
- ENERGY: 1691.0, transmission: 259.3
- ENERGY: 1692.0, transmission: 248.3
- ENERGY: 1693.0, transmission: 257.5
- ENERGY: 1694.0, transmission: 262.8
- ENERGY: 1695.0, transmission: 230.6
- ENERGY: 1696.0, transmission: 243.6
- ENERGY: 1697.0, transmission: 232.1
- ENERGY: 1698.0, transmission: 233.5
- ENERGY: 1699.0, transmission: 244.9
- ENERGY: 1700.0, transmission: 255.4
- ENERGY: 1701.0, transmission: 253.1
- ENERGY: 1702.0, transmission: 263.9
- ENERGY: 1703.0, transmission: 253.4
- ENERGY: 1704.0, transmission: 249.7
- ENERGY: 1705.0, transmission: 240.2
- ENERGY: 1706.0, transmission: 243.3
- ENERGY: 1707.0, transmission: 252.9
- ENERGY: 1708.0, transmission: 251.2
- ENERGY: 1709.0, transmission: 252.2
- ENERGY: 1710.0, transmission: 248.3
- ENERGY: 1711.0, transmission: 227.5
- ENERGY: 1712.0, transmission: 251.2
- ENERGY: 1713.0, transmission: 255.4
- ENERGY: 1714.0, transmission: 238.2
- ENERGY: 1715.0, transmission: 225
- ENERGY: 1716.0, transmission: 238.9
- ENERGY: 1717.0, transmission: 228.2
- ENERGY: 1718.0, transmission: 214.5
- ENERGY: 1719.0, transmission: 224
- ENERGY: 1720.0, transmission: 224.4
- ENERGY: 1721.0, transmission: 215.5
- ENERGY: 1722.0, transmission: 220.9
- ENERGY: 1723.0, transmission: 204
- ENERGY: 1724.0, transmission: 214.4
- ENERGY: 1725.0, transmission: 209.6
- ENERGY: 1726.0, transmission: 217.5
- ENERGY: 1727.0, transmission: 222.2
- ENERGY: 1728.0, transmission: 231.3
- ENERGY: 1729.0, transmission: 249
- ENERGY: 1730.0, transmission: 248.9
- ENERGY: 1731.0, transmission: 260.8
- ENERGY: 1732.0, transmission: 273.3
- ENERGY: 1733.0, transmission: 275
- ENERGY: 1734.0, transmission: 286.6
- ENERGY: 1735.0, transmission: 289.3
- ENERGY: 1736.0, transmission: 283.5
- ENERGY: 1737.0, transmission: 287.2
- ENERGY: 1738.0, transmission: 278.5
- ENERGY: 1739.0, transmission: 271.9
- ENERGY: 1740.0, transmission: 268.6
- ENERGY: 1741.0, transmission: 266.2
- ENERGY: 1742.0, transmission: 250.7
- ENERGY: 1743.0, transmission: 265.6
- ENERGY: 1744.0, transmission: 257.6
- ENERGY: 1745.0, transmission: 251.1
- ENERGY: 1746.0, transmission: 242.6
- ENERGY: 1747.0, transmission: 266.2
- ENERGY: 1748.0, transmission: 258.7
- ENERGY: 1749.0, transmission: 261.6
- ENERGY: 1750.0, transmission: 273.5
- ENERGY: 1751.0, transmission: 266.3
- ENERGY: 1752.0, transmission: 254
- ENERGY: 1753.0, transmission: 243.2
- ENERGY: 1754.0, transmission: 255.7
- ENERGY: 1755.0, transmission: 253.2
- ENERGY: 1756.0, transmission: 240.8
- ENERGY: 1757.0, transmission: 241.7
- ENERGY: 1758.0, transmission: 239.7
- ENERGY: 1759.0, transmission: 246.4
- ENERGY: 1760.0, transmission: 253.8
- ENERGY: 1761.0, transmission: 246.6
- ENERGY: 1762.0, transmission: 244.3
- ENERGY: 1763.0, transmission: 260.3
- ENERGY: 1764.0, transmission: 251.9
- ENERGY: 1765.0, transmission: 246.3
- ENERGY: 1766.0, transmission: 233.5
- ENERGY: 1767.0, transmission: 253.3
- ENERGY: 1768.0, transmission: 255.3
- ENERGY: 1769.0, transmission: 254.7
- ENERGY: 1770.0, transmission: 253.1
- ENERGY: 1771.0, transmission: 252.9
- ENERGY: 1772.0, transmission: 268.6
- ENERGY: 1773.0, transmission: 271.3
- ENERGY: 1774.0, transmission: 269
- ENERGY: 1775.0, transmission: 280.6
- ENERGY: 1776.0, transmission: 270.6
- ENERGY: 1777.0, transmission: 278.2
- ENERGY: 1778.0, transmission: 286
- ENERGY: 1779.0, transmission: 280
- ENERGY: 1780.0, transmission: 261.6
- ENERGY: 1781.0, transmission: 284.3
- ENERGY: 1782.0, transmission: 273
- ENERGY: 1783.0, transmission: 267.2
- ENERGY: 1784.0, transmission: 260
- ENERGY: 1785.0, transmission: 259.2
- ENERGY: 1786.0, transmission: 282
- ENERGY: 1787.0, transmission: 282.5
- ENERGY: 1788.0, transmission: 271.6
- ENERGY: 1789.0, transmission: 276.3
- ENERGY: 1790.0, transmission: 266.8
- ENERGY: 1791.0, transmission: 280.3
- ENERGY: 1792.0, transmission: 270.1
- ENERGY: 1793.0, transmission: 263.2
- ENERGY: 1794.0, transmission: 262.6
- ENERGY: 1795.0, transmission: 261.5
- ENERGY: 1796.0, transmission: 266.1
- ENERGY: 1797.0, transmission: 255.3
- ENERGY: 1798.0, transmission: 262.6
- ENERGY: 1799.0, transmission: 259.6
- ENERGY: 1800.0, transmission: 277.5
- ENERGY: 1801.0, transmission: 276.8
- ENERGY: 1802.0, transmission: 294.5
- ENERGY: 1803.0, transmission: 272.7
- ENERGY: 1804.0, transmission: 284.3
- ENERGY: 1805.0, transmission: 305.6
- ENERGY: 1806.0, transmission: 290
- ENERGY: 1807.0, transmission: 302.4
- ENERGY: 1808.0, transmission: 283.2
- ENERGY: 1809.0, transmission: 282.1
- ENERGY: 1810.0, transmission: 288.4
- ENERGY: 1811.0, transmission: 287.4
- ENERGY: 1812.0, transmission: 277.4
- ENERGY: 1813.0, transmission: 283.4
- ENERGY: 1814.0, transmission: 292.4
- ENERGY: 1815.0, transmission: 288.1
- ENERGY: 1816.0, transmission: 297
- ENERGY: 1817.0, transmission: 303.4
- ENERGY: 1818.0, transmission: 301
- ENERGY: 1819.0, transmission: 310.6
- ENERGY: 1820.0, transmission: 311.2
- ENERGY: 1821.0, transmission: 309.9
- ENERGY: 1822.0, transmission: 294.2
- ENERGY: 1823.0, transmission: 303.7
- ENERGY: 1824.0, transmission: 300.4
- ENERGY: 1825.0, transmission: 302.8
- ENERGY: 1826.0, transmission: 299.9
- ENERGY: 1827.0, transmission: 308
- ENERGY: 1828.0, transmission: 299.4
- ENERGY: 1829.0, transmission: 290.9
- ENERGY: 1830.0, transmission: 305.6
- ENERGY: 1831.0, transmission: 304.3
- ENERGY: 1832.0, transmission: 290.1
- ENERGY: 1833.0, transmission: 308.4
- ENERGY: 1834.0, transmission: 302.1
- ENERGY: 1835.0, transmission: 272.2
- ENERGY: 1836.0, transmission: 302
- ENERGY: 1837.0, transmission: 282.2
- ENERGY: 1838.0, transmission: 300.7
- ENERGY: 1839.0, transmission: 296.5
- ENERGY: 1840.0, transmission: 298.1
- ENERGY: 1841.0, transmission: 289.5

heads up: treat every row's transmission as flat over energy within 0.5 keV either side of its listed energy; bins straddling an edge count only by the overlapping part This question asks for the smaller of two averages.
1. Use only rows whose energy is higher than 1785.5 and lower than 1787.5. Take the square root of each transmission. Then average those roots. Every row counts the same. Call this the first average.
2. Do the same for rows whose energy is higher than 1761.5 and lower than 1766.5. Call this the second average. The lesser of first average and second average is 15.7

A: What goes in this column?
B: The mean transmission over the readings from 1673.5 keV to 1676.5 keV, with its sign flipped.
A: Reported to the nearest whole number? -277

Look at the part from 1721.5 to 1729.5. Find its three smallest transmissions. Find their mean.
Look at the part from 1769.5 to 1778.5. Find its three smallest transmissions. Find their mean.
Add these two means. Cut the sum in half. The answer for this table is 234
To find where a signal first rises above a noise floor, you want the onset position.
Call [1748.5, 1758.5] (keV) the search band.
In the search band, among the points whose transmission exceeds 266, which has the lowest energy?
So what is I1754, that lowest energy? 1750.0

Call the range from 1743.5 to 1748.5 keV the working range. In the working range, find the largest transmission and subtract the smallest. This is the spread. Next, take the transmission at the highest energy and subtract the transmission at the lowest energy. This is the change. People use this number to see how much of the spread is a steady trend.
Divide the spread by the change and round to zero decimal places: 21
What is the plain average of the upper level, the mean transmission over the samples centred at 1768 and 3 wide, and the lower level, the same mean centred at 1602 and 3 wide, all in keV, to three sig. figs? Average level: 275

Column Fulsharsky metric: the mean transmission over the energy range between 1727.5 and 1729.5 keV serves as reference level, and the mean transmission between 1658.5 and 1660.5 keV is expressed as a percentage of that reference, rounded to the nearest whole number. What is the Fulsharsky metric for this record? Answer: 112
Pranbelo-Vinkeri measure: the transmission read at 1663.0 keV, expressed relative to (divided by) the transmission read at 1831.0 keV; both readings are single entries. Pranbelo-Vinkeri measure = 0.90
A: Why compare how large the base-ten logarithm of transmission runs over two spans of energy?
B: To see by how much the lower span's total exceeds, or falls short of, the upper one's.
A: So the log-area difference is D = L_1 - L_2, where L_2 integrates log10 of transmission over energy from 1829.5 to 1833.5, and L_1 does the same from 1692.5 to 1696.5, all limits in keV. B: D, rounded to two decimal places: -0.34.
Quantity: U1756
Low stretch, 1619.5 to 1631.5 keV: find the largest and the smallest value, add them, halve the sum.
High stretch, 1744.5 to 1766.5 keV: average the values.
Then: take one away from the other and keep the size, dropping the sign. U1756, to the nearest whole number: 65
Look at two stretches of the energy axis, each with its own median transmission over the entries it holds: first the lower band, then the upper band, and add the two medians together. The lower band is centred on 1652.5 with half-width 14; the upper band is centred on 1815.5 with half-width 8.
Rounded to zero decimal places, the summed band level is 571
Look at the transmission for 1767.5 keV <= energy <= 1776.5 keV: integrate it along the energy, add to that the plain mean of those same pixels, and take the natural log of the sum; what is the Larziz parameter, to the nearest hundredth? 7.88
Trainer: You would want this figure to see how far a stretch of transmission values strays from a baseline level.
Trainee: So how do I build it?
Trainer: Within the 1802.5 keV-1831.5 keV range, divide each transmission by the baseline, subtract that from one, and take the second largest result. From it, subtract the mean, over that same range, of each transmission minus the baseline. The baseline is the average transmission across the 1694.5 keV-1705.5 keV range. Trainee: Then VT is -50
